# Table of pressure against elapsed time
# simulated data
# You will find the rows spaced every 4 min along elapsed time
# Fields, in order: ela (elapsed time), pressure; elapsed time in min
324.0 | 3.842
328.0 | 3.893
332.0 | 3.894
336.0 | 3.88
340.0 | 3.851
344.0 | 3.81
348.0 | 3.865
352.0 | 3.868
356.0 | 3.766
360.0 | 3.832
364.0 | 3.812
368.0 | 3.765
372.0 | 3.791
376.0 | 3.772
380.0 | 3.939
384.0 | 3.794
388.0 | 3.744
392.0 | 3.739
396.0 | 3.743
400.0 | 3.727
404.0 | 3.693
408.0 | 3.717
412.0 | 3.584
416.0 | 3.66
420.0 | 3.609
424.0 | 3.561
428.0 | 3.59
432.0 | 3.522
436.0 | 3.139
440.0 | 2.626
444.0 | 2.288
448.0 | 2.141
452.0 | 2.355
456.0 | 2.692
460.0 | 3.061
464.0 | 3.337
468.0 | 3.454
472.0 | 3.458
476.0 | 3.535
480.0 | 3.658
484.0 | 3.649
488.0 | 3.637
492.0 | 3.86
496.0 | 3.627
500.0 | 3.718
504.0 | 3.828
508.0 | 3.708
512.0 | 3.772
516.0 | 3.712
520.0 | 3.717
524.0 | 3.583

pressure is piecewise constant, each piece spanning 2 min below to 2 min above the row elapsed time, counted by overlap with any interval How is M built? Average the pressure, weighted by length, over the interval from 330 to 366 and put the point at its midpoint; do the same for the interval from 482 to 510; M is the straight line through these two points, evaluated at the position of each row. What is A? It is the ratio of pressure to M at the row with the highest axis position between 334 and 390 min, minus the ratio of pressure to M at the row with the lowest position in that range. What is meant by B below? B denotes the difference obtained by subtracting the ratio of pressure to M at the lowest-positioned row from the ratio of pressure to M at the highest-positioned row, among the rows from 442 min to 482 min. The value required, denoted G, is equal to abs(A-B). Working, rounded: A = -0.02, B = 0.4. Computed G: 0.40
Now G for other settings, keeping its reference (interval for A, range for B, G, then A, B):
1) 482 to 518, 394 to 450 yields 0.44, 0.02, -0.4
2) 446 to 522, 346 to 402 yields 0.46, 0.44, 0.0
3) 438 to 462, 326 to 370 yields 0.14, 0.12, 0.0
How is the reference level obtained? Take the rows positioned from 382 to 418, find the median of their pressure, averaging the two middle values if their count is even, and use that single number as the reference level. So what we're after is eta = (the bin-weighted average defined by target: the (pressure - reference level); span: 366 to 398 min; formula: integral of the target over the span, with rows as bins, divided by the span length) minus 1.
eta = -0.94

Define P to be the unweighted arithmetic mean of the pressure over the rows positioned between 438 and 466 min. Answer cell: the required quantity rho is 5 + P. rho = 7.64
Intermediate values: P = 2.64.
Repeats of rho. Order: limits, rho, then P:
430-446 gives 7.89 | 2.89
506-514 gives 8.74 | 3.74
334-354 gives 8.85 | 3.85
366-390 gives 8.80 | 3.80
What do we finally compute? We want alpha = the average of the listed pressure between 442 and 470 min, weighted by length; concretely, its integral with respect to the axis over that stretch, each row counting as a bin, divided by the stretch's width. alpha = 2.8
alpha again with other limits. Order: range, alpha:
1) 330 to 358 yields 3.8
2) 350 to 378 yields 3.8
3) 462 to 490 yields 3.5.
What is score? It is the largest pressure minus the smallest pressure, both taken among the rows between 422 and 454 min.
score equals 1.4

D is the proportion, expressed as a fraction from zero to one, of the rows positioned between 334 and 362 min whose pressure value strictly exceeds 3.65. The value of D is 1.0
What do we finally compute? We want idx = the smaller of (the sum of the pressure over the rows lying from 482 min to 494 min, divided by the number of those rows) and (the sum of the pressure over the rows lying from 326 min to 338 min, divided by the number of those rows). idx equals 3.72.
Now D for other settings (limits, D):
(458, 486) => 0.1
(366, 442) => 0.6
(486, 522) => 0.8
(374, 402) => 1.0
